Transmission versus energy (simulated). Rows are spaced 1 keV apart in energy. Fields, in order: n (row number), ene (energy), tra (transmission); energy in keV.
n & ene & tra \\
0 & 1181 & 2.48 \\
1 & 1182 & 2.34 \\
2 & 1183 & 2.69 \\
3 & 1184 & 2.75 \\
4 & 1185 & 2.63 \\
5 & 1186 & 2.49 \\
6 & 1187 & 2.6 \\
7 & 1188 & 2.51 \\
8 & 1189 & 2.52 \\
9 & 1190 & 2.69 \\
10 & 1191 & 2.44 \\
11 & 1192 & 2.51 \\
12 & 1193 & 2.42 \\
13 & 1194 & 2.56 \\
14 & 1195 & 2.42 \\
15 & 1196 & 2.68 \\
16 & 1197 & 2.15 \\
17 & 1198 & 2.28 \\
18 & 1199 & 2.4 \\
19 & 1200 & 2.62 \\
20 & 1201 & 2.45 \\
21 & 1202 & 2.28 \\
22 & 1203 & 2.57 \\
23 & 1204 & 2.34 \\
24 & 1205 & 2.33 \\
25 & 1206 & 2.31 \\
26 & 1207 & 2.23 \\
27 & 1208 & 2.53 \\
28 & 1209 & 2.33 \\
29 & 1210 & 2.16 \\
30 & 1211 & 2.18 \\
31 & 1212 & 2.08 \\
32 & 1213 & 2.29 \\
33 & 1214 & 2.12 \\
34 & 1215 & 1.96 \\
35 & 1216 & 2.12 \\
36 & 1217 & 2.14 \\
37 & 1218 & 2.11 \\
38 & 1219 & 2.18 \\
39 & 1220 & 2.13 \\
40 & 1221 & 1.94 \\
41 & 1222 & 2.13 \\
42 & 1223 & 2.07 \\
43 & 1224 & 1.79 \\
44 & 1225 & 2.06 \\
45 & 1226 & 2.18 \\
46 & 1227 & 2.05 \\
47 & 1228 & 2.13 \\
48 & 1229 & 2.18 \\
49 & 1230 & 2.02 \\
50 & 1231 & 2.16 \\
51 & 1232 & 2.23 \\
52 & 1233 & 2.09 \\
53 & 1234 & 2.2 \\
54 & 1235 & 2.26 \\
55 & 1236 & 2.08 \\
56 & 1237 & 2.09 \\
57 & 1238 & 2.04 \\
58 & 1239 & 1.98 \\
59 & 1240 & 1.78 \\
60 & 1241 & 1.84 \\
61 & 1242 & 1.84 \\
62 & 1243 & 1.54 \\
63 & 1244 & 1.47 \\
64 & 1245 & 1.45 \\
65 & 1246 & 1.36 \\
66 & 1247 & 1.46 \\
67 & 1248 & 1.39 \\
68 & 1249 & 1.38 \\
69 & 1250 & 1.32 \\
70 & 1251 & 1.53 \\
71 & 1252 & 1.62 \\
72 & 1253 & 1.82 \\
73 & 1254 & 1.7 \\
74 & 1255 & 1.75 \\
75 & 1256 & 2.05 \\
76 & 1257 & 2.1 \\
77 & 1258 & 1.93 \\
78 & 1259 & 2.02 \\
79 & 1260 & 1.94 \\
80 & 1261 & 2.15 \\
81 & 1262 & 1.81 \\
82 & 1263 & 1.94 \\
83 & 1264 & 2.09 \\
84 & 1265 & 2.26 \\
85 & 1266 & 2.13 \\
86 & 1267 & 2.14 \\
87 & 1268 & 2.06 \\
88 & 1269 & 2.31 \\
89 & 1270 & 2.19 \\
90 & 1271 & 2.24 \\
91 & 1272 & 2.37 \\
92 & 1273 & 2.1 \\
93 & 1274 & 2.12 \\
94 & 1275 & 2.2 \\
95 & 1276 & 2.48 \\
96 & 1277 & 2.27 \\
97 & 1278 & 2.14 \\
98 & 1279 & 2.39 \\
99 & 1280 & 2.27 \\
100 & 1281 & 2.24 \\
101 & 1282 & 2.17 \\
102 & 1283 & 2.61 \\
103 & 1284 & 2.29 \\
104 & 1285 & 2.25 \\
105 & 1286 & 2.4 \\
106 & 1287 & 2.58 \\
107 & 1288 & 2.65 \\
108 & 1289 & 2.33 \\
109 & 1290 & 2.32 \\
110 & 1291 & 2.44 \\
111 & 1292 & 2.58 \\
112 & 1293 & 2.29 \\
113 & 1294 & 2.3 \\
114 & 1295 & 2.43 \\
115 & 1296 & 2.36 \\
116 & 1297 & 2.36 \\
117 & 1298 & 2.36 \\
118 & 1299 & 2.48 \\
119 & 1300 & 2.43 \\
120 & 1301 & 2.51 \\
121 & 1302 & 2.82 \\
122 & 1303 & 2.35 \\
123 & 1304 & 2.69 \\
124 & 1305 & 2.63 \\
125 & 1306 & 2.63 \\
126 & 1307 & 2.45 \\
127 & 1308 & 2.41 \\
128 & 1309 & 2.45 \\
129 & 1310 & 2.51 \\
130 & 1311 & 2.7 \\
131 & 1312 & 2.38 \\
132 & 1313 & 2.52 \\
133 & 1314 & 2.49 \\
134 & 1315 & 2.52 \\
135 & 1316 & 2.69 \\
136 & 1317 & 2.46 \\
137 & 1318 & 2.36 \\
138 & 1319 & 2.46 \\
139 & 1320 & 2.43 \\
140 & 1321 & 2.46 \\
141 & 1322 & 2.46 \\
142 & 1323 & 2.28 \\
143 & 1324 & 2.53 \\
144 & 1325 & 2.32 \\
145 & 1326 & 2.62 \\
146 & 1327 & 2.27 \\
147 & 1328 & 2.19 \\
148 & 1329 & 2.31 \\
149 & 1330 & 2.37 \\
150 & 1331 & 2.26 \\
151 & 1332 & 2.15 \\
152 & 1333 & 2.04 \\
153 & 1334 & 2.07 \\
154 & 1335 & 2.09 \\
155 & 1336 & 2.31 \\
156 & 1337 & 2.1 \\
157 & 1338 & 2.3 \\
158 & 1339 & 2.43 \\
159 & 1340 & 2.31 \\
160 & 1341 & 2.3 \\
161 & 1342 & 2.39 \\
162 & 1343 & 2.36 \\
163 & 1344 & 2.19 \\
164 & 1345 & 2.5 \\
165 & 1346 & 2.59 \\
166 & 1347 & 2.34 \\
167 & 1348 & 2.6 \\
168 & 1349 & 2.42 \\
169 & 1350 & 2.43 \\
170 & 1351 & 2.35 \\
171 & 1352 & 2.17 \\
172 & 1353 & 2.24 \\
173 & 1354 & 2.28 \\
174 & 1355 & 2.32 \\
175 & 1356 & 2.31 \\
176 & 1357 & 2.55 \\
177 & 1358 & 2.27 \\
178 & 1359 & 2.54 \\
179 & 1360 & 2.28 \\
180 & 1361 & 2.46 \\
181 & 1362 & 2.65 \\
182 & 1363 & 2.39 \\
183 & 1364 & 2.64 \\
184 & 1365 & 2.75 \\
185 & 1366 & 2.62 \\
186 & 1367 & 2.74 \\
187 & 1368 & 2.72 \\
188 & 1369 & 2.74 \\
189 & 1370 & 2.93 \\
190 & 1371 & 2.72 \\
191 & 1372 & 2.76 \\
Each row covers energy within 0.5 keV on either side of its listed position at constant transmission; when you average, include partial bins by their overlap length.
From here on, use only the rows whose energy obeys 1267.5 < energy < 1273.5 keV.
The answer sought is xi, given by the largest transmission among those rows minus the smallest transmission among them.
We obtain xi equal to 0.31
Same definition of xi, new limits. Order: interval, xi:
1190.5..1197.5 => 0.53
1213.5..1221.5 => 0.24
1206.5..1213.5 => 0.45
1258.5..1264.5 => 0.34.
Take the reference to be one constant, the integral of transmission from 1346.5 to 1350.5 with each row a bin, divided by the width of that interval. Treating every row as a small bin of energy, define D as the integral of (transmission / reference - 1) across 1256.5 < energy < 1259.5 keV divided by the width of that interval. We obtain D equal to -0.18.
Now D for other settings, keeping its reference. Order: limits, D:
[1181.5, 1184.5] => 0.06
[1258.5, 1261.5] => -0.17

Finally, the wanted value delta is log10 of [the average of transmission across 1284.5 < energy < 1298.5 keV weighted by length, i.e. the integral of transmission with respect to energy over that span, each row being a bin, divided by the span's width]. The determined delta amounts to 0.381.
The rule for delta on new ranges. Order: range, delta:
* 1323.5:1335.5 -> 0.356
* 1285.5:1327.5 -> 0.393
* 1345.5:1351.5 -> 0.390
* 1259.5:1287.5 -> 0.346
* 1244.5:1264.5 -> 0.241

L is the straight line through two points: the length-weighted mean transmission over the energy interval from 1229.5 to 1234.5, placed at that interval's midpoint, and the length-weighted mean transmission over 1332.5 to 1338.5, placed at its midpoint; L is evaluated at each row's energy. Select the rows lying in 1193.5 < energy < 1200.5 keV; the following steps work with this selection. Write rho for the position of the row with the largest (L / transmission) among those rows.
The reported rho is 1197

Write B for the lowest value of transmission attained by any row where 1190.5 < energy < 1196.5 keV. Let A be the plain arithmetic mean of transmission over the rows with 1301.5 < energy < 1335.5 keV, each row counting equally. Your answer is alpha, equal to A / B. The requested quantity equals 1.00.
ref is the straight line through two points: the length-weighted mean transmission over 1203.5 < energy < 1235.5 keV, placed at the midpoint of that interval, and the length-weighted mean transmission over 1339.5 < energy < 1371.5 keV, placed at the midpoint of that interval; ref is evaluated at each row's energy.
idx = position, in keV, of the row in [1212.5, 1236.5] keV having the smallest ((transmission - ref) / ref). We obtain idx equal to 1224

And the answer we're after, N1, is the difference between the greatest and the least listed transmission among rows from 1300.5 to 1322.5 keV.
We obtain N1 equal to 0.47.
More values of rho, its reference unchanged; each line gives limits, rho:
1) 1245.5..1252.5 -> 1250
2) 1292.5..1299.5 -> 1293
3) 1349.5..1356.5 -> 1352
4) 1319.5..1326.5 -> 1323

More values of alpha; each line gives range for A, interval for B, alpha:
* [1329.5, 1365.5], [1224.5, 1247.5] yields 1.73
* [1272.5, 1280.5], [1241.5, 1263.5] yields 1.70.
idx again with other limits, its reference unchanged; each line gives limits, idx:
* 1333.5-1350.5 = 1334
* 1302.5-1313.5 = 1303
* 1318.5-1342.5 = 1333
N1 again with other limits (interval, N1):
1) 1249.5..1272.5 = 1.05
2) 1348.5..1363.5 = 0.48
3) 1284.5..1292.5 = 0.40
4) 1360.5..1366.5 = 0.36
